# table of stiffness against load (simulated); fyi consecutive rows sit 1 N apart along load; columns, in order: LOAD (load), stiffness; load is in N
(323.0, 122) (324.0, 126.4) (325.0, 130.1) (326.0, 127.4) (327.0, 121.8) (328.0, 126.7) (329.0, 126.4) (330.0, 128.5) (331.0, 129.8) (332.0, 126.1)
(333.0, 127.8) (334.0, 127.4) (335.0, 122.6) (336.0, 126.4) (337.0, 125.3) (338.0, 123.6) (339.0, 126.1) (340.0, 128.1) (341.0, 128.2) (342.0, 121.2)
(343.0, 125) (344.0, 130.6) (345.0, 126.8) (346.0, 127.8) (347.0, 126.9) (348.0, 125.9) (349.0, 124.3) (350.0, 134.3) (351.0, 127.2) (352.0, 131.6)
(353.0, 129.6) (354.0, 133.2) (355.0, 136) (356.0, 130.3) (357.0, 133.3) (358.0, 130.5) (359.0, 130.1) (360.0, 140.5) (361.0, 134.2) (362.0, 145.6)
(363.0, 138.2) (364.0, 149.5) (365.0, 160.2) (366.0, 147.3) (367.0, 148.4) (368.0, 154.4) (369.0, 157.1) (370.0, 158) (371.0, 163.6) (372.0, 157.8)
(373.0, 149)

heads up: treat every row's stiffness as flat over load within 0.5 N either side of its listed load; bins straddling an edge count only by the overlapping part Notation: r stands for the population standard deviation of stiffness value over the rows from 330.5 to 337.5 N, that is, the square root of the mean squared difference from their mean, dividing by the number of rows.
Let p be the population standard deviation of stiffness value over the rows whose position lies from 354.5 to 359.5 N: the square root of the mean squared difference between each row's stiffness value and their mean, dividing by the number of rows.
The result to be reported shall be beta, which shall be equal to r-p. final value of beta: -0.2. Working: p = 2.3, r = 2.1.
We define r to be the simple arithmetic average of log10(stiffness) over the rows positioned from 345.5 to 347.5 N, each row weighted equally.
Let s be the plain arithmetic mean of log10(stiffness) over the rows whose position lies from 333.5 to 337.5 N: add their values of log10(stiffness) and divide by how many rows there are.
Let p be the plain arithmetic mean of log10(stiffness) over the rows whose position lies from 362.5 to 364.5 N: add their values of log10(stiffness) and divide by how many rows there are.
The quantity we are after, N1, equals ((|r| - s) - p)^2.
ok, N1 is 4.6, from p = 2.16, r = 2.10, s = 2.10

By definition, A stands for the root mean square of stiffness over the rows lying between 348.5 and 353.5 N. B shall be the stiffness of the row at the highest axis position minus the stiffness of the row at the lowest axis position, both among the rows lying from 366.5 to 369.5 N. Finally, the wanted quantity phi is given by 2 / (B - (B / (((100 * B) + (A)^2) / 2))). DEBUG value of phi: 0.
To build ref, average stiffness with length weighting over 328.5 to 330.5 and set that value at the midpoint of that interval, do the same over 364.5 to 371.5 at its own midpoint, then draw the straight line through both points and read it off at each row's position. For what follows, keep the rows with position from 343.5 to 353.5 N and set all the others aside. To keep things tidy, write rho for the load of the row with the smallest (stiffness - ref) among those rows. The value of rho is 349.0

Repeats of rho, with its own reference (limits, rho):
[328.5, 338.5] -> 338.0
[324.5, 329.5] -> 327.0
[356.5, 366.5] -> 359.0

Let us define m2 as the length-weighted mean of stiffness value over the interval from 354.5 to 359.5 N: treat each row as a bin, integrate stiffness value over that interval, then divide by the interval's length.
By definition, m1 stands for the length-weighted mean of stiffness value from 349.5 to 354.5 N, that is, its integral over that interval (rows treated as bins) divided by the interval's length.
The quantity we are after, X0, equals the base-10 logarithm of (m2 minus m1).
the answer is -0.1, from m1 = 131.2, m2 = 132.0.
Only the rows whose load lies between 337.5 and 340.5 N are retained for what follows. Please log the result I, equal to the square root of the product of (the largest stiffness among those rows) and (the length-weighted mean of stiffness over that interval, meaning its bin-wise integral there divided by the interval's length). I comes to 127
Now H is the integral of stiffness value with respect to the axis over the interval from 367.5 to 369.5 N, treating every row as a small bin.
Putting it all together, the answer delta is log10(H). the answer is 2.49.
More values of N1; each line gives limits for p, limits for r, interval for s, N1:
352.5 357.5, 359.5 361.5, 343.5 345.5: 4.4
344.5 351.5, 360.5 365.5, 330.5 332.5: 4.2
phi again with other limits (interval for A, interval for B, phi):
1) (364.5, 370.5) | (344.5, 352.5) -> 0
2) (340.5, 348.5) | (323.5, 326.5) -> 2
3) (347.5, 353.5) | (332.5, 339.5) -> -1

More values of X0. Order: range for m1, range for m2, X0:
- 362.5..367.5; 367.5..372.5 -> 1.0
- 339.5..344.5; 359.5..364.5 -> 1.2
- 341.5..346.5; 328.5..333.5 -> 0.2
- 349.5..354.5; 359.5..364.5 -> 1.0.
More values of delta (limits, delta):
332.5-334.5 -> 2.41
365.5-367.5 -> 2.47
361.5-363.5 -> 2.45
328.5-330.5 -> 2.41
